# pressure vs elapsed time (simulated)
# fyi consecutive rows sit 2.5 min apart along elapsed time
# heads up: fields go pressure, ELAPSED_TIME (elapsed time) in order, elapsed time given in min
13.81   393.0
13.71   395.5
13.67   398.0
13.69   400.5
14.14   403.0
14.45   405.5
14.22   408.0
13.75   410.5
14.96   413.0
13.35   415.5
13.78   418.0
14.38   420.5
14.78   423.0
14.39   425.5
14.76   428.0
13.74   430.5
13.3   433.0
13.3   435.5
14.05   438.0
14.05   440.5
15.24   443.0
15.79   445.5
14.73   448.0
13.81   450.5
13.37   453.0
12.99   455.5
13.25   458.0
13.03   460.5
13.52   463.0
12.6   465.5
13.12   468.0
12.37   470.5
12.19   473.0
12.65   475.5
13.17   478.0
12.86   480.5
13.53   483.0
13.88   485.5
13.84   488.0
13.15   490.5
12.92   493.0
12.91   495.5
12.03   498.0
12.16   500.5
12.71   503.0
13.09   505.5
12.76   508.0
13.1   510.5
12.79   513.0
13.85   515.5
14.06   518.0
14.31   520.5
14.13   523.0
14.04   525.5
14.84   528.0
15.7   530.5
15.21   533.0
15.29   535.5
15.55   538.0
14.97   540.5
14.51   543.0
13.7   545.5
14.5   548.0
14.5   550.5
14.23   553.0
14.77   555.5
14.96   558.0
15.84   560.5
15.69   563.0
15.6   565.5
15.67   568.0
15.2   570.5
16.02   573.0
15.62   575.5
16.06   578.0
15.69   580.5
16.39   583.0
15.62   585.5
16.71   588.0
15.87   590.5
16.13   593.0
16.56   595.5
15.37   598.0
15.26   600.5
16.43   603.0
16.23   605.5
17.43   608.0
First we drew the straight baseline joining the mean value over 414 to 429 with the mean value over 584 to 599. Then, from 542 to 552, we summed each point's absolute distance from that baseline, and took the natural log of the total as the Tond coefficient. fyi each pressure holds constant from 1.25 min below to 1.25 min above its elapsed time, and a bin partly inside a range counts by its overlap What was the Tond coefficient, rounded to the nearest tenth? 1.6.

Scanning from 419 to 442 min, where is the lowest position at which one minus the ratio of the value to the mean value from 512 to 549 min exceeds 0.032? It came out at 430.5 min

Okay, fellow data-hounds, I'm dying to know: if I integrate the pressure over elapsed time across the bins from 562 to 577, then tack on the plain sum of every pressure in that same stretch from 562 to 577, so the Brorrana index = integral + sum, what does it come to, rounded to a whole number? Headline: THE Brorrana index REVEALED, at 328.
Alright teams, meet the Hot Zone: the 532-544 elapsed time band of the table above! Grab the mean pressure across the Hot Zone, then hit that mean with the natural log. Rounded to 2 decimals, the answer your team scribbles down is 2.72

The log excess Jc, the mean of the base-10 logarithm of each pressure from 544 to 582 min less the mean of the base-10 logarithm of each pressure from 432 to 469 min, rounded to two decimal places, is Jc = 0.04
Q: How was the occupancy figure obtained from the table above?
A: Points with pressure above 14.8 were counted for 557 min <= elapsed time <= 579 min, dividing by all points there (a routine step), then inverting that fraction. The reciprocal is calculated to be 1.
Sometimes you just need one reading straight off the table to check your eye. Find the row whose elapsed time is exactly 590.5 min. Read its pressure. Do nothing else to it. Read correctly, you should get 15.87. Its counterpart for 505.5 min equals 13.09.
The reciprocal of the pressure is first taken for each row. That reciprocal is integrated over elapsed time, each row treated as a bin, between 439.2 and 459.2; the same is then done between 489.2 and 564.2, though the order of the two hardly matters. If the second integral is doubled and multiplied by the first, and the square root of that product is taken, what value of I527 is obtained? 3.90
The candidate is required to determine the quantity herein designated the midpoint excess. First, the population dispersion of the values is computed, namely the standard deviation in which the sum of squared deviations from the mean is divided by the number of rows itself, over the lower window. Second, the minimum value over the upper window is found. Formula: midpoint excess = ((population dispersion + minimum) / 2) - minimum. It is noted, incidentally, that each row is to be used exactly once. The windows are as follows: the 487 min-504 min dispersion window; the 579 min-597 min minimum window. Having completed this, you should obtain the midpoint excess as -7.5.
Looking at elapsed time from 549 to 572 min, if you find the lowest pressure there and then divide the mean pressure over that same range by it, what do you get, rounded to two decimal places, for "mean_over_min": 1.07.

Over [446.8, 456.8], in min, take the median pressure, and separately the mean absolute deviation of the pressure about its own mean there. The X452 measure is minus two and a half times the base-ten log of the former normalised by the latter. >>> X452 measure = -3.5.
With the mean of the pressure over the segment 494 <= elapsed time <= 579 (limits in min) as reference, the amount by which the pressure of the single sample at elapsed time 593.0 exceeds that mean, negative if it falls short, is 1.7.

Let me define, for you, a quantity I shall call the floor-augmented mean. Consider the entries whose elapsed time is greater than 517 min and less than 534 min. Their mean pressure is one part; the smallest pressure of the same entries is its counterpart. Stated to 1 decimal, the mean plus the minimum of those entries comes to 28.7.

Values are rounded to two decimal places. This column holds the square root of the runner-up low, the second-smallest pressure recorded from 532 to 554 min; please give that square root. 3.77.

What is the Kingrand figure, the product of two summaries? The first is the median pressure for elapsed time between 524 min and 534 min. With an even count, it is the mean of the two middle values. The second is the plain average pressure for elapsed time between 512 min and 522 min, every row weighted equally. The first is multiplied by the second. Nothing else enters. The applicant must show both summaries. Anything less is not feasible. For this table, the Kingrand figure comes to 207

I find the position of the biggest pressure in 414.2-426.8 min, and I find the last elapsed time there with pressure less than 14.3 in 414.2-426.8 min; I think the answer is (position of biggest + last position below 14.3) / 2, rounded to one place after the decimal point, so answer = 420.5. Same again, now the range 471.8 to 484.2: 483.0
